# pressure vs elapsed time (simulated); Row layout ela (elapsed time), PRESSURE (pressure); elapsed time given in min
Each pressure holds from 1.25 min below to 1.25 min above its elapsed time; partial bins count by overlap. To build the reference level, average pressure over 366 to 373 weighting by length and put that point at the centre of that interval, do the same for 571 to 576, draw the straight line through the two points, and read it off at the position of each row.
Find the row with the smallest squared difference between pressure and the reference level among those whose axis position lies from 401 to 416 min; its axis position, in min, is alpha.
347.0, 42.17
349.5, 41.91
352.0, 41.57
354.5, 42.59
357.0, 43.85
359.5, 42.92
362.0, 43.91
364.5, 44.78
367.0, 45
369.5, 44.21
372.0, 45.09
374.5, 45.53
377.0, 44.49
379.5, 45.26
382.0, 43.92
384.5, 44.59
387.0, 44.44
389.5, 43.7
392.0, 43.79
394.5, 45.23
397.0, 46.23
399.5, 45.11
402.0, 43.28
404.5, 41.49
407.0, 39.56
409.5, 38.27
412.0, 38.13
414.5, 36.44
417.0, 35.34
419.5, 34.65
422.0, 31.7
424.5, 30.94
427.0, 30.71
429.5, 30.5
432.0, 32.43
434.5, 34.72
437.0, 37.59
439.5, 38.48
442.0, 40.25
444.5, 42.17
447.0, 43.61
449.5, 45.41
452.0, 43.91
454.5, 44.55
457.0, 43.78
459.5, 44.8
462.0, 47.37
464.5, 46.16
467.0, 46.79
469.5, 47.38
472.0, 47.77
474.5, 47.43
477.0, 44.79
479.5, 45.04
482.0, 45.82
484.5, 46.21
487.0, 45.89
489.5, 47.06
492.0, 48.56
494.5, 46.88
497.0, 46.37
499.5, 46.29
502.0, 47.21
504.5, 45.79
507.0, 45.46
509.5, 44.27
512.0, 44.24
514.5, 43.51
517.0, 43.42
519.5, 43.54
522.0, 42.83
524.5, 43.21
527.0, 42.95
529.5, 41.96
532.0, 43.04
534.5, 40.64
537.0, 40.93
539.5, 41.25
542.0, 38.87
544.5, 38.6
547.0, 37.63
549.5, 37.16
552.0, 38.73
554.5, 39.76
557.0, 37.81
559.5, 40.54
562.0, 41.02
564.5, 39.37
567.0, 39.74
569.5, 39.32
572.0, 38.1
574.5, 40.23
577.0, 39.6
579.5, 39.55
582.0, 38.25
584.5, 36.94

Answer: 402.0 min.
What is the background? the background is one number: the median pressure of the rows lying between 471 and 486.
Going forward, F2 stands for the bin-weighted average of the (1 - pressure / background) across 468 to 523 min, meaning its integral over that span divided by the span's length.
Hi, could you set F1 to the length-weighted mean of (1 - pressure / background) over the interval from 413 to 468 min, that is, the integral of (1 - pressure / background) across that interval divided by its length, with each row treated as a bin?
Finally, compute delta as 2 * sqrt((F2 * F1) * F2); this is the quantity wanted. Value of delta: 0.005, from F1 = 0.149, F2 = 0.01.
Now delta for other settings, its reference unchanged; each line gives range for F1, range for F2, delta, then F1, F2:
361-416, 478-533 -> 0.011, 0.060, 0.02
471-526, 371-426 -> 0.022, 0.011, 0.11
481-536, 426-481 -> 0.028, 0.027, 0.08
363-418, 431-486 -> 0.028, 0.067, 0.05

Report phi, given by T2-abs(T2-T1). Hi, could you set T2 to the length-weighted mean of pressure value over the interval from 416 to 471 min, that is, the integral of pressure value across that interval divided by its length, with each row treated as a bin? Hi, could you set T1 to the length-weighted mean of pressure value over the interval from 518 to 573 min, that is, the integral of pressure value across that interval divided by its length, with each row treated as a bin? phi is 39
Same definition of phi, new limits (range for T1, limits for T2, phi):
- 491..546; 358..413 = 44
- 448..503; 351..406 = 42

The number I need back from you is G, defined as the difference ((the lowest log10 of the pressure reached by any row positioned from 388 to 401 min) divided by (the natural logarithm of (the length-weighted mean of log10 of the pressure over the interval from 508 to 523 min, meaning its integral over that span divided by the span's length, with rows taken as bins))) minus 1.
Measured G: 2.32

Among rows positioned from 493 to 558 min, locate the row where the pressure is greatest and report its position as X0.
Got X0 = 502.0 min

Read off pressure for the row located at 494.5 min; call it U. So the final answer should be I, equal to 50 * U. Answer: 2344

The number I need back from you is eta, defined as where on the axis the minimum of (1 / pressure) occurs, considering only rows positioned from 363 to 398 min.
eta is 397.0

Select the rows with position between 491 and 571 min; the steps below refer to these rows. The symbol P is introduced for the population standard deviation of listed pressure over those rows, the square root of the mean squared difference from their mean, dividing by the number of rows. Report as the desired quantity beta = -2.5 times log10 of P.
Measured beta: -1.22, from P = 3.1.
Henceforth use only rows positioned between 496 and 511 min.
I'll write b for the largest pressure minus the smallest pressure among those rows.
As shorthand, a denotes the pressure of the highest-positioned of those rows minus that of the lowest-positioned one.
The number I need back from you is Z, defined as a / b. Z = -0.7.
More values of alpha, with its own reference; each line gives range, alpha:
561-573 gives 569.5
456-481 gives 457.0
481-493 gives 482.0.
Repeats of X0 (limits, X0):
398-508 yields 492.0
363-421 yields 397.0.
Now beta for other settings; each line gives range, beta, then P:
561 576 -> 0.12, 0.9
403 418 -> -0.75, 2.0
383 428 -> -1.78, 5.2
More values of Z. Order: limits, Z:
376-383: -0.4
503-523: -1.0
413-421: -1.0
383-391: -1.0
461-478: -0.9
